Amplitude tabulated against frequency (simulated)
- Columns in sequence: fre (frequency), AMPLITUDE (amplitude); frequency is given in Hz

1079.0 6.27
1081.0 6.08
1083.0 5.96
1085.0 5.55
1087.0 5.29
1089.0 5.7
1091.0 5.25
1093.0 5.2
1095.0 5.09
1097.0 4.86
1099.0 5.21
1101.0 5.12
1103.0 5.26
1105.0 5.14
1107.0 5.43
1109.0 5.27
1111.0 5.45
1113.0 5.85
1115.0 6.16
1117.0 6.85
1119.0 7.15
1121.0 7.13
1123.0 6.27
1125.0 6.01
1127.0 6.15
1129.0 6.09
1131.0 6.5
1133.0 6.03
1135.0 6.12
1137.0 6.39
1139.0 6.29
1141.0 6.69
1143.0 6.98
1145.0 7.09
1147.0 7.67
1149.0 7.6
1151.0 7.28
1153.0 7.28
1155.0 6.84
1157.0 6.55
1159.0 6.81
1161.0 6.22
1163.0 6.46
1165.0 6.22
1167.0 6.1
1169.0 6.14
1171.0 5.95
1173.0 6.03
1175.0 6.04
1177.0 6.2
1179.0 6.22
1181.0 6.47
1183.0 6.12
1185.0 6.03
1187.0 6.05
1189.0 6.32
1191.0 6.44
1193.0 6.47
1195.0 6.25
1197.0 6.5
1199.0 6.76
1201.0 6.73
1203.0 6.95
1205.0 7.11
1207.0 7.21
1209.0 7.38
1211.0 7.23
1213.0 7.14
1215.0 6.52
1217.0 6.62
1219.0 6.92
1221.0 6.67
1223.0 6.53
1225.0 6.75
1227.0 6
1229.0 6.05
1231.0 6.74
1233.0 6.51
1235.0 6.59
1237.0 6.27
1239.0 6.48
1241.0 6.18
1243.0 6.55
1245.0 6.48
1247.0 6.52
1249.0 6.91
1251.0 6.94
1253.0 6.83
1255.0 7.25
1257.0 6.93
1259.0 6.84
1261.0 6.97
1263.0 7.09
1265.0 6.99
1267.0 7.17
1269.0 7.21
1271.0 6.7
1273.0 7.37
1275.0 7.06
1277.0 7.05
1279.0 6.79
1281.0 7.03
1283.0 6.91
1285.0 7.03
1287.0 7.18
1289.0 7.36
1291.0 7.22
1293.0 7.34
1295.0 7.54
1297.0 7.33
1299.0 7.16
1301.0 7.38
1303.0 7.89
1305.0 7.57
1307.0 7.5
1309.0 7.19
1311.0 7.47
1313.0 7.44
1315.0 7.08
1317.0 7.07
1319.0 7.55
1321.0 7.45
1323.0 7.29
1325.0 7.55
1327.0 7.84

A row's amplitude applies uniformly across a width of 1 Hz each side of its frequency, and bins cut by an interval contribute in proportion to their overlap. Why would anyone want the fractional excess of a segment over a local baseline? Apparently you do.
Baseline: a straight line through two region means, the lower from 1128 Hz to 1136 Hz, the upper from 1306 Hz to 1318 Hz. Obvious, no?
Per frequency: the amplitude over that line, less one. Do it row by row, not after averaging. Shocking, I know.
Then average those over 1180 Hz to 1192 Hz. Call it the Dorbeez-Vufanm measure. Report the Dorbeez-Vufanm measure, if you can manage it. -0.043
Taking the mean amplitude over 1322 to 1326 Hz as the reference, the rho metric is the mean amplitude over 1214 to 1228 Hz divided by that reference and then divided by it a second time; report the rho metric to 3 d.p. 0.119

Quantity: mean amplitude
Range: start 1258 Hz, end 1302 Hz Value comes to 7.12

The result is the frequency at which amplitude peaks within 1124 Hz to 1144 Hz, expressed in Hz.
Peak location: 1143.0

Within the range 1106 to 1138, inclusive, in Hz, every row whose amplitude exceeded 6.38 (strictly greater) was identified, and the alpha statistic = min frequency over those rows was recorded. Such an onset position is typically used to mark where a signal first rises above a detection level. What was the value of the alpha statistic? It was 1117.0 Hz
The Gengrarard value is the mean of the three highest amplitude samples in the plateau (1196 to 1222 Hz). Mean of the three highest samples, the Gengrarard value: 7.3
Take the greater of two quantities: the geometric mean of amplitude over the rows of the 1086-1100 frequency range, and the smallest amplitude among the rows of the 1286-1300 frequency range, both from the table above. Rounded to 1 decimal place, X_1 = 7.2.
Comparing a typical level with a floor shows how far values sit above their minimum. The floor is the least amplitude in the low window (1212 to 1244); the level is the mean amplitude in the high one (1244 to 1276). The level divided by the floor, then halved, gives 0.579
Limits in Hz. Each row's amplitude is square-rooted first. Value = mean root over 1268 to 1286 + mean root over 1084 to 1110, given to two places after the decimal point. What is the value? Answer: 4.94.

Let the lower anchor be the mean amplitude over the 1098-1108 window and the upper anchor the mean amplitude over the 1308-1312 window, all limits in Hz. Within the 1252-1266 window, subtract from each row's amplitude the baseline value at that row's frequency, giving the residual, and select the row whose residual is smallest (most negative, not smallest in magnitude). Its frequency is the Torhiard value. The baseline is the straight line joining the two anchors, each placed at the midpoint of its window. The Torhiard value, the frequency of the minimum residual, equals 1259.0 Hz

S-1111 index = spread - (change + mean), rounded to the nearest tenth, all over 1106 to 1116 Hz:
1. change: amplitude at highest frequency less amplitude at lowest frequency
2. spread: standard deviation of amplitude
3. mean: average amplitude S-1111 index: -6.0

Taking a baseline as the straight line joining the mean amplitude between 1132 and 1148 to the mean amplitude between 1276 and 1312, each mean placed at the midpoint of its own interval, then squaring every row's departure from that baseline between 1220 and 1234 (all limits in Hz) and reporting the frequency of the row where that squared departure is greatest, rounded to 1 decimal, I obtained 1227.0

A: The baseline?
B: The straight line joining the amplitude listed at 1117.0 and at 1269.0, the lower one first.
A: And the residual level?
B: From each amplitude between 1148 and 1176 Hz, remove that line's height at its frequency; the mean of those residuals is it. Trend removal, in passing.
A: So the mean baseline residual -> -0.4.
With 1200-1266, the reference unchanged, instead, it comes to -0.4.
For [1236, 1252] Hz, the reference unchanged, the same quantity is -0.6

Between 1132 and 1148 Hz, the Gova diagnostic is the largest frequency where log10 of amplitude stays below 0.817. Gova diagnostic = 1139.0 Hz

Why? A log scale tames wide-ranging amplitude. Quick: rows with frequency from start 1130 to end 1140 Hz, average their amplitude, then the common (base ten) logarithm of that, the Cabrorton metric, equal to 0.80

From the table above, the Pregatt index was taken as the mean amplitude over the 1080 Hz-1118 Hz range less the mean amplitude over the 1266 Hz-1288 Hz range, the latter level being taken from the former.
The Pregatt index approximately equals -1.5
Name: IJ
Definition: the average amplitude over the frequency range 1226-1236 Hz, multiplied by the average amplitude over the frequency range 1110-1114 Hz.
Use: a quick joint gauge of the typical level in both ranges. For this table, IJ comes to 36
